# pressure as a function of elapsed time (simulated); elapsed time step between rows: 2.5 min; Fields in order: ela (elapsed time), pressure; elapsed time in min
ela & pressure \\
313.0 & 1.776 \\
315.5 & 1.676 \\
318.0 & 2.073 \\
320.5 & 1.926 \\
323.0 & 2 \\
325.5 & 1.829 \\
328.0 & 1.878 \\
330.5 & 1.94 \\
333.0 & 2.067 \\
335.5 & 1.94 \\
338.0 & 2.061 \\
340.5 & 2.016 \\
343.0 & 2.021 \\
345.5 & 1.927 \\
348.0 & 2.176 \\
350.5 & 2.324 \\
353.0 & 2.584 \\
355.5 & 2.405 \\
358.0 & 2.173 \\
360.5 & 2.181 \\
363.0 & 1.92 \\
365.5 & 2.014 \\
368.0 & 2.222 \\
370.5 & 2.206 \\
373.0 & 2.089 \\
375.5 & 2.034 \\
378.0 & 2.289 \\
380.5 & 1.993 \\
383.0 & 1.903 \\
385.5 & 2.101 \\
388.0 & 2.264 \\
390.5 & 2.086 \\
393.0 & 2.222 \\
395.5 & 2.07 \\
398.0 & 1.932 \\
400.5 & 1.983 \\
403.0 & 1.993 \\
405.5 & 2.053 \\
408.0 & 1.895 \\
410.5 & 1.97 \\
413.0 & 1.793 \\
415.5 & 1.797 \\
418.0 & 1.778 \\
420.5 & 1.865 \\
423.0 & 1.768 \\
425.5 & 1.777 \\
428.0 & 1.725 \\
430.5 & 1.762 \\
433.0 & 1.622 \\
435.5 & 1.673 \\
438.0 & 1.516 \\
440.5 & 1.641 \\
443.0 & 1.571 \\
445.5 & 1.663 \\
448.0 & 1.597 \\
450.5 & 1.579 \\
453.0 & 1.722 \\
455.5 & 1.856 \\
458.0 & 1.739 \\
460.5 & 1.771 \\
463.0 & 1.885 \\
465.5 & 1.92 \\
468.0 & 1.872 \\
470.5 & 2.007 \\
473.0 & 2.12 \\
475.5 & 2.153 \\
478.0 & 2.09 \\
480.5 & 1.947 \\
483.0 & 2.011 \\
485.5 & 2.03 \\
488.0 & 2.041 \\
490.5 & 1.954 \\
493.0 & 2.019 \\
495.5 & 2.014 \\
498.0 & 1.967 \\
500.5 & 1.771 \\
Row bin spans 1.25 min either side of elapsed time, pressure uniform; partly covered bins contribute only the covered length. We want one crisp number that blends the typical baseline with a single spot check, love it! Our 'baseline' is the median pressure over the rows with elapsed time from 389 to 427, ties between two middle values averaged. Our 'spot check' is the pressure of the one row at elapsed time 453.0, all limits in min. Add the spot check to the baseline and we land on 3.65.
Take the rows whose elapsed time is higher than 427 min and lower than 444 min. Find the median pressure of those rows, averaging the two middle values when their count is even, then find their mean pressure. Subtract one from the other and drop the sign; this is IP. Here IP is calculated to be 0.003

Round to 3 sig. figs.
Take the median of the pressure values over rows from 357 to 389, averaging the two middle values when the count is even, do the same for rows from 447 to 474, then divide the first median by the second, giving 1.13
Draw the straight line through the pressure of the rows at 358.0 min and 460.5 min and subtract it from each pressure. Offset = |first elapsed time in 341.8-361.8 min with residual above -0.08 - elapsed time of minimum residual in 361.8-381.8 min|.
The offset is 15.0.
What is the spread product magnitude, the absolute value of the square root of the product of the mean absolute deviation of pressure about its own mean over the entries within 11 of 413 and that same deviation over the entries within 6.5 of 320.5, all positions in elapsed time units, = 0.102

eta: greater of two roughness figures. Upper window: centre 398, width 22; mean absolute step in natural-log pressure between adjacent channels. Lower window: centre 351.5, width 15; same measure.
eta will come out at 0.093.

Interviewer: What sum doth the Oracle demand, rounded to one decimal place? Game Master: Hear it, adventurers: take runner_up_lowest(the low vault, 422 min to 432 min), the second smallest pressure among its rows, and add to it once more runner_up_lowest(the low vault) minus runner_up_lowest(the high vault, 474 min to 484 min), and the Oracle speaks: 1.5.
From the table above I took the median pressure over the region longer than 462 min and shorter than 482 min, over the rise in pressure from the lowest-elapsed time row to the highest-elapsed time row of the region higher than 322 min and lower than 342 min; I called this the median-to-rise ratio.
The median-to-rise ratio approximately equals 124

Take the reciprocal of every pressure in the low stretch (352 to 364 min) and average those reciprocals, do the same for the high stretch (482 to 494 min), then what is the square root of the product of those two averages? 0.47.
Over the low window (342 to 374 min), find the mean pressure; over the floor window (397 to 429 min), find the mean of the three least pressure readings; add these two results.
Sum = 3.93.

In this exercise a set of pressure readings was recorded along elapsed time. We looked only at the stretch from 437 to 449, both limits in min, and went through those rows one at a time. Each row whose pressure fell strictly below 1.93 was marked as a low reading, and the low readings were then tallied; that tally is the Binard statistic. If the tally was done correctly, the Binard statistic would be 5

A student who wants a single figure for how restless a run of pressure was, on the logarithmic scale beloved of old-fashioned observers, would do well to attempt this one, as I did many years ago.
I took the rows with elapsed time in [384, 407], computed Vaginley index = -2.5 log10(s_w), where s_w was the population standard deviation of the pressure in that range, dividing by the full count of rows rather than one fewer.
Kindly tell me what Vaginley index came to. 2.5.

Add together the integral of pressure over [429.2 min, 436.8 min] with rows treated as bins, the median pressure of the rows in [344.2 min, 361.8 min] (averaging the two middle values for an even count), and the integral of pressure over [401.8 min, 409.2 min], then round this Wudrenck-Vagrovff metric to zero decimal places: 30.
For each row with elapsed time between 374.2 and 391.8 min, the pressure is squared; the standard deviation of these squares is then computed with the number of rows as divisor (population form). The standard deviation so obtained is 0.55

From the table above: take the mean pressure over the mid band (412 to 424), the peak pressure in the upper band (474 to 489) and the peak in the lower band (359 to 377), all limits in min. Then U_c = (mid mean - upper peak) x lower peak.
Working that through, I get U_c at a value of -0.8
